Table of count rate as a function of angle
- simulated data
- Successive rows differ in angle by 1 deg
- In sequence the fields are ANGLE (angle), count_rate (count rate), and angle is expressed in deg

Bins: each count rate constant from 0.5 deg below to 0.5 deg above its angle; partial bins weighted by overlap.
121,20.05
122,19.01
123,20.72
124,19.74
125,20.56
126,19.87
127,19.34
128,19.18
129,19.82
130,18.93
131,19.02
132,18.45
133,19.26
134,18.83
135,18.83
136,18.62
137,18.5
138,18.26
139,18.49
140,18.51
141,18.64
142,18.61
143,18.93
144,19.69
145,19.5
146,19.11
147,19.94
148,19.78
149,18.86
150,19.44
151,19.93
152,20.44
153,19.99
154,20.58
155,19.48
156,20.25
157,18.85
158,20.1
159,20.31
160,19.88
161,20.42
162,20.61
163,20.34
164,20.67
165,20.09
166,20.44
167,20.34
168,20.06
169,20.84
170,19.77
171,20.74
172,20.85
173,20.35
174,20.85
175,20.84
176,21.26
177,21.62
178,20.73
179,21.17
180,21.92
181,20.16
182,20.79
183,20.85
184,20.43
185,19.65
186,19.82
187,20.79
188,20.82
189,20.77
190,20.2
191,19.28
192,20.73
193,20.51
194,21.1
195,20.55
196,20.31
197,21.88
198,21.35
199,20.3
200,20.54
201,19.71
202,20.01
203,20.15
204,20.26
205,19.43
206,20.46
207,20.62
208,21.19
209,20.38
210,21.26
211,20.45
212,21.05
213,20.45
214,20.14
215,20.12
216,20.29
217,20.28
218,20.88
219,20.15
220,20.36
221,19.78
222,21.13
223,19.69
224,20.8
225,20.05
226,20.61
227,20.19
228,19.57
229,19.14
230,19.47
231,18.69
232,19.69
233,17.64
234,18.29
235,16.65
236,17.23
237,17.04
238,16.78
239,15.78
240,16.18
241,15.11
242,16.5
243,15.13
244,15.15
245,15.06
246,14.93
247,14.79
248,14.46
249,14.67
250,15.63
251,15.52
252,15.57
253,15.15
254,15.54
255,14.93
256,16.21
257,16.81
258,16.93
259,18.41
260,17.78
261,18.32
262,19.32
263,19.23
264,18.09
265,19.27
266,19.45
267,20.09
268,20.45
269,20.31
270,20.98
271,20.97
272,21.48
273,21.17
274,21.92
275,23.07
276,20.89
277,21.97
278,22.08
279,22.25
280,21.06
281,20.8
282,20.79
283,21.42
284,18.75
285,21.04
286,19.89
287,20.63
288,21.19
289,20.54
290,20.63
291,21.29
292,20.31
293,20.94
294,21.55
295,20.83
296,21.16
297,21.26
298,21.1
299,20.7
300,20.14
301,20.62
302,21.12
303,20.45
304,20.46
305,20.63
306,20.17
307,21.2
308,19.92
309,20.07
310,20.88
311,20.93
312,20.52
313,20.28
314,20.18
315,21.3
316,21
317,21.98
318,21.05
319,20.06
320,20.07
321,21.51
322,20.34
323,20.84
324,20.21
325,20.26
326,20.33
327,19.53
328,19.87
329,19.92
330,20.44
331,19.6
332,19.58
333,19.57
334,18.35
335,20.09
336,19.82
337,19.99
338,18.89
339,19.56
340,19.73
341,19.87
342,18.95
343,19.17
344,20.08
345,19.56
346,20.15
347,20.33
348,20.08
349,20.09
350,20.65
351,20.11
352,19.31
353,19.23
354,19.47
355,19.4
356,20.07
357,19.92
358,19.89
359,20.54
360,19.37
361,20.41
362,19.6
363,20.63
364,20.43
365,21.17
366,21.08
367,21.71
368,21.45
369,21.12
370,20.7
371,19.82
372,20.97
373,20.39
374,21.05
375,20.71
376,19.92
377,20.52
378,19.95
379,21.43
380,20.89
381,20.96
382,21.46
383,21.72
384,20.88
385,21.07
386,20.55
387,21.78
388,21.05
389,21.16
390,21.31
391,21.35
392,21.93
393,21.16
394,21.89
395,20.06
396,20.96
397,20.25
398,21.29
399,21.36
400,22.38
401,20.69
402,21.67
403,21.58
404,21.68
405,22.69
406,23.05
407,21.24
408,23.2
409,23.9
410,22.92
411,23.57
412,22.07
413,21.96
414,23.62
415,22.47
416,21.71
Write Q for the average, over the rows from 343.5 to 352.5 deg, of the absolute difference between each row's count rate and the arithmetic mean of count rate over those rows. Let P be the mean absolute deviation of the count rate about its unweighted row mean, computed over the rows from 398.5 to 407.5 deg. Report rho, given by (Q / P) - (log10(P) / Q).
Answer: 1.29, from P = 0.59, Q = 0.27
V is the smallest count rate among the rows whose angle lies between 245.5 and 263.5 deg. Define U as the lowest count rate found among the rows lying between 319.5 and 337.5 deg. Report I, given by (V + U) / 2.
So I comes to 16.4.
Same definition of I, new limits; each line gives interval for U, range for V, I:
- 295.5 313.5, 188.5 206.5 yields 19.6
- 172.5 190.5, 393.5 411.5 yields 19.9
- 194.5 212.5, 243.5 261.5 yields 16.9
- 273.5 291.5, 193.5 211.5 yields 19.1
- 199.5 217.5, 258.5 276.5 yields 18.6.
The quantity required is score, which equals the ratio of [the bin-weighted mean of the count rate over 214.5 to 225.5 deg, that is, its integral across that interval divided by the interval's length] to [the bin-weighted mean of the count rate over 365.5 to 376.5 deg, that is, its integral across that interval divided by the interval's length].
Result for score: 0.98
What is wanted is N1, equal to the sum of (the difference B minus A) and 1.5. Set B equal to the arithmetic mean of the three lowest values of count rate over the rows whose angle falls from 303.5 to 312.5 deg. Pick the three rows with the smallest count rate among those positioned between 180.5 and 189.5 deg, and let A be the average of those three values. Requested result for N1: 1.68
